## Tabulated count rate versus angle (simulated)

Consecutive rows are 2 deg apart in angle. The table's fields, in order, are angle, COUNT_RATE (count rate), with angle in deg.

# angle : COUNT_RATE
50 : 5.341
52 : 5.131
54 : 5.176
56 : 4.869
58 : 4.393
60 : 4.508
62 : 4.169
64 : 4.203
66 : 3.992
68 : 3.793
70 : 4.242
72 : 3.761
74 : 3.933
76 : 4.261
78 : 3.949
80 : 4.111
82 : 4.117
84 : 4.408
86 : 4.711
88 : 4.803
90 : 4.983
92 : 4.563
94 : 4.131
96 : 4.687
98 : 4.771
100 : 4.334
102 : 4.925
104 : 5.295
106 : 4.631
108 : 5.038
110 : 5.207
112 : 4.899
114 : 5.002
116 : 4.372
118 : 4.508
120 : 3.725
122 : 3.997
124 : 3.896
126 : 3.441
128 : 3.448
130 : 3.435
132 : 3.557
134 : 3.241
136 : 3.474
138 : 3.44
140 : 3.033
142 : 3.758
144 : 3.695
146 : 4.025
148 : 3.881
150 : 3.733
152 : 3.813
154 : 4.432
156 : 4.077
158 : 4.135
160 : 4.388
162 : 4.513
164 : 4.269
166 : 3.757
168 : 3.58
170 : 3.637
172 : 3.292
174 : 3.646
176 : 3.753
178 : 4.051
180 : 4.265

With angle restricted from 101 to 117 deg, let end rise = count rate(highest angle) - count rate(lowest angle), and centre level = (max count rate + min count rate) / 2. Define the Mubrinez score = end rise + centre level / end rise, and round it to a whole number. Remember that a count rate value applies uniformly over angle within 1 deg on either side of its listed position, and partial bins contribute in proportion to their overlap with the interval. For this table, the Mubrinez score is -9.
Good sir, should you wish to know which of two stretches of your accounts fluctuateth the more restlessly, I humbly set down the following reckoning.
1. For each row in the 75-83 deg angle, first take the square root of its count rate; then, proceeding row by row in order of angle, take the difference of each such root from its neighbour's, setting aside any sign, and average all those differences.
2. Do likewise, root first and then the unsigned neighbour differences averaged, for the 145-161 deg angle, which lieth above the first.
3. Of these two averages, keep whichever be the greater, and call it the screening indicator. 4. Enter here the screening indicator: 0.058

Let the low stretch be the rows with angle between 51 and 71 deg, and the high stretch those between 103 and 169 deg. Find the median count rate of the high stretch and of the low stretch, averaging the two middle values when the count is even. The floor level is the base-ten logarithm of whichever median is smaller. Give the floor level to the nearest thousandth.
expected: 0.591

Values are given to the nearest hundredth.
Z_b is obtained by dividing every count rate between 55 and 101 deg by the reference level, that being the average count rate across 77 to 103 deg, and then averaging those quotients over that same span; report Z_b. 0.96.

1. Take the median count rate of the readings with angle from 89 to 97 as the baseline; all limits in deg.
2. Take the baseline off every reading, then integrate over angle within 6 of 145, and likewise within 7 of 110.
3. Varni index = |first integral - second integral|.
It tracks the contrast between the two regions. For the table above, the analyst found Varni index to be 15.4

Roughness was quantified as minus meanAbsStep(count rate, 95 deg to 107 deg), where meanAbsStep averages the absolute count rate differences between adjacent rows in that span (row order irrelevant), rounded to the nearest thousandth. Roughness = -0.429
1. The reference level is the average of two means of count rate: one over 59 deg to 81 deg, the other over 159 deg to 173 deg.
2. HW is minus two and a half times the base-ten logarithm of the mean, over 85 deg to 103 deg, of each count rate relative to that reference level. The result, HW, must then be -0.16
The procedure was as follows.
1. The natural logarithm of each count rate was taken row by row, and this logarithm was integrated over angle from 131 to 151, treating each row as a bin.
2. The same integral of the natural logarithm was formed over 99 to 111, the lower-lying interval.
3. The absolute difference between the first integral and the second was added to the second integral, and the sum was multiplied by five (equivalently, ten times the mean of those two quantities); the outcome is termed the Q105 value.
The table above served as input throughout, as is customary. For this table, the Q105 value 127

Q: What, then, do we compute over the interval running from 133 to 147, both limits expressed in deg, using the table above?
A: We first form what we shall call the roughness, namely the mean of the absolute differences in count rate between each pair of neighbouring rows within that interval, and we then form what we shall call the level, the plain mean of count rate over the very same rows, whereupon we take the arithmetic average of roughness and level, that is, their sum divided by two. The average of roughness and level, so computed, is 1.9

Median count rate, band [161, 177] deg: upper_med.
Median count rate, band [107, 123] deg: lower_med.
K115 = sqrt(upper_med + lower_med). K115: 2.90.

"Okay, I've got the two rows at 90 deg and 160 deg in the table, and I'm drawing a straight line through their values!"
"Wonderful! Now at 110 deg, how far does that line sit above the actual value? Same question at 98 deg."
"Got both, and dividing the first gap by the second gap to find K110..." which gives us -3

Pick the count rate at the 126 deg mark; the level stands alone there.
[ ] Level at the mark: 3.441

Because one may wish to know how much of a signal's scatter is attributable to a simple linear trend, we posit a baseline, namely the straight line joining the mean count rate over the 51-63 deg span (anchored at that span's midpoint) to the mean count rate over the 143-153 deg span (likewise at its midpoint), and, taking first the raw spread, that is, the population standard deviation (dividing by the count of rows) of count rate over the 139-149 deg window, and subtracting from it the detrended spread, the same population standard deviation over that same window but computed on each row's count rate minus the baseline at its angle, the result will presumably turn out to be -0.023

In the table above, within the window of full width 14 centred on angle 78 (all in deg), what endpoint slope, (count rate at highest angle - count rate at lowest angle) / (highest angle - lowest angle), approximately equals 0.054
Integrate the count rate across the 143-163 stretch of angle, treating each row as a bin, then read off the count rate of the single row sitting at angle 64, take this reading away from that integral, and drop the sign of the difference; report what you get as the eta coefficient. 77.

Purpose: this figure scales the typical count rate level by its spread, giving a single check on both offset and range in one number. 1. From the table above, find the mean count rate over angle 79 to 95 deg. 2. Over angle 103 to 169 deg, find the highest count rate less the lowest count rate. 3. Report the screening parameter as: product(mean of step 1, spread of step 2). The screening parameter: 10.1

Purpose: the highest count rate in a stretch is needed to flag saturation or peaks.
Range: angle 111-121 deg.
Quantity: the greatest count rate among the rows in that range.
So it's 5.002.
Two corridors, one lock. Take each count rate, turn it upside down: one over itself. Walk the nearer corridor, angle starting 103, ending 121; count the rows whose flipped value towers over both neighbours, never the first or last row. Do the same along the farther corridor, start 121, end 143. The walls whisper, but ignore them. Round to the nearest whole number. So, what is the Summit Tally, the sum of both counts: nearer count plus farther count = 7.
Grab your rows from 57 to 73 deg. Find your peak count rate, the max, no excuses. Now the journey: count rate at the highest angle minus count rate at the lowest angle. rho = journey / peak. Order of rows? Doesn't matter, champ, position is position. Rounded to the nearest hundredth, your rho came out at -0.14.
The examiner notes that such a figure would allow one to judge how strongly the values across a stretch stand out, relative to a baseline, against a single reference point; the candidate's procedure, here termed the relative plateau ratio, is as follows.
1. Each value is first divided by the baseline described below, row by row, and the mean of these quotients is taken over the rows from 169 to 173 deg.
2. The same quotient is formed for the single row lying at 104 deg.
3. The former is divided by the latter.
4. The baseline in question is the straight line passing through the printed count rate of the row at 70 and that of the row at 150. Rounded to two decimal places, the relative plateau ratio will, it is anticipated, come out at 0.73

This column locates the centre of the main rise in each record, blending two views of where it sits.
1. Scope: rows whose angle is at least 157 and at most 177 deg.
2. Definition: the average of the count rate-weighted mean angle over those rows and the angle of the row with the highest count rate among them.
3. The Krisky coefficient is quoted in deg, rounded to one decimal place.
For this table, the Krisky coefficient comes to 164.3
